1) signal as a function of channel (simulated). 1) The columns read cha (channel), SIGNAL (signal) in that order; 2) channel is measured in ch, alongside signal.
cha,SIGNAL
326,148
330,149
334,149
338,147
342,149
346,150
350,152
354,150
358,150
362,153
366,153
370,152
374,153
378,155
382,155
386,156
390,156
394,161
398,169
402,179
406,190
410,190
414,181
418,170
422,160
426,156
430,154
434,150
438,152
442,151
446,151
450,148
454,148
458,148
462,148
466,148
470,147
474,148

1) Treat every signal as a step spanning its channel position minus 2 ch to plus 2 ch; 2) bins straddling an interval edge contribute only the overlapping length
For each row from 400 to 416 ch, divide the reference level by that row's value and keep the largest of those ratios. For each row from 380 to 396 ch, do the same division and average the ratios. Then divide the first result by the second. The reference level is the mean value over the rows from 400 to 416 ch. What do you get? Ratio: 0.88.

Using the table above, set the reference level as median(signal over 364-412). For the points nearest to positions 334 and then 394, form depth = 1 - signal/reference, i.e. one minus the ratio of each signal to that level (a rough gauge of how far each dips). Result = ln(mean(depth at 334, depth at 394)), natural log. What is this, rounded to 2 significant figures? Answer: -5.0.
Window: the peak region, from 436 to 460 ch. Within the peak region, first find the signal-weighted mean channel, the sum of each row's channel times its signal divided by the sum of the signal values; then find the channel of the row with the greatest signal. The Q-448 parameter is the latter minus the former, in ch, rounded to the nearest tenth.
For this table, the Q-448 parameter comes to -9.9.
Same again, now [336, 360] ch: 2.0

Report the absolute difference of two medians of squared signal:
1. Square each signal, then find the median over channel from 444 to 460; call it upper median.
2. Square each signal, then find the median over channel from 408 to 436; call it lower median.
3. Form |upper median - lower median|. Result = 3696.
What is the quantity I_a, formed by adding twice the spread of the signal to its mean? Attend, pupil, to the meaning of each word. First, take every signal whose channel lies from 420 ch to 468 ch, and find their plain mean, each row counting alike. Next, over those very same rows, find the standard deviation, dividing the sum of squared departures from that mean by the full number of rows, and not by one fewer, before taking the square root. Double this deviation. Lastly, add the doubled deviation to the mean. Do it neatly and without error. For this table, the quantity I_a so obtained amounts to 159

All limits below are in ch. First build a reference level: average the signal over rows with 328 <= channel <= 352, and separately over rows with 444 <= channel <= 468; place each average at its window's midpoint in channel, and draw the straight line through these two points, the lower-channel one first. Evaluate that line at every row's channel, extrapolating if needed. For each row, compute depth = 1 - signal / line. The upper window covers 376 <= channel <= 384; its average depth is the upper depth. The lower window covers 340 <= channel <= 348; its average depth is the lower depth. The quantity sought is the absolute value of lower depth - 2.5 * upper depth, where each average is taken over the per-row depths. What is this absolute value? 0.10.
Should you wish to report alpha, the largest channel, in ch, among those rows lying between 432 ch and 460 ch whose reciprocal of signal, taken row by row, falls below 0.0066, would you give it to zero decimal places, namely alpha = 438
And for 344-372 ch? 370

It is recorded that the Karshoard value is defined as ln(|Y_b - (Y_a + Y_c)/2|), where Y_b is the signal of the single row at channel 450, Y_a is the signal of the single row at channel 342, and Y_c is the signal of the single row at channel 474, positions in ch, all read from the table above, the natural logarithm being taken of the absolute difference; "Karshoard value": -0.69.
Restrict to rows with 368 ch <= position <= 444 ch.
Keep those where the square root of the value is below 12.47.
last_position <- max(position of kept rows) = 442 ch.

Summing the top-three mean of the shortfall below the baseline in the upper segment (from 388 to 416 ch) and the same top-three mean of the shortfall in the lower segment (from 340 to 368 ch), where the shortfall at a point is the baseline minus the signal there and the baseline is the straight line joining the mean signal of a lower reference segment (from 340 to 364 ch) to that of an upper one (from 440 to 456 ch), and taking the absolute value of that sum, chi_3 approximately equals 11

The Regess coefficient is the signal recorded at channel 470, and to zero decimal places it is 147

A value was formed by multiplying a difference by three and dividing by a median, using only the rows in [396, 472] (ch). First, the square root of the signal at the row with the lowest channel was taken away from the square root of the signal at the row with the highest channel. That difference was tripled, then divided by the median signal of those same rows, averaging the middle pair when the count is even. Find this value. -0.017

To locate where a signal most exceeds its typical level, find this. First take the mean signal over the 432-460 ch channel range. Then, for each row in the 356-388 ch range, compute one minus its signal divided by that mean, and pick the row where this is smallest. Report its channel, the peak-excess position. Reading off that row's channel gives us 386 ch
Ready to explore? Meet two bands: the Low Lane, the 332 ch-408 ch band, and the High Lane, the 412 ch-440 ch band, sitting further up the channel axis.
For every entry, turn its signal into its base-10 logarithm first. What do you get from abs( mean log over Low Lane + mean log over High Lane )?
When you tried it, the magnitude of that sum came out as 4.40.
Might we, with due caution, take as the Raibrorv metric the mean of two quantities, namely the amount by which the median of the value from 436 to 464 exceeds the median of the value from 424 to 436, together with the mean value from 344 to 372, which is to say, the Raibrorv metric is 72.7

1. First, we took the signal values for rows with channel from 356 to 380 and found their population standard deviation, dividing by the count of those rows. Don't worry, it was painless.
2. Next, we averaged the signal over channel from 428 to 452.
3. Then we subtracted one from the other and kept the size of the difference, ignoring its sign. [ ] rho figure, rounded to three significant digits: 150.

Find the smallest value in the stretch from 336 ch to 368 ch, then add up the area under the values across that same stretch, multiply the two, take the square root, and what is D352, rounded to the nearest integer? 841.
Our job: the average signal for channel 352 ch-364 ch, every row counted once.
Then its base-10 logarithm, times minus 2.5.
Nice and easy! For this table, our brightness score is -5.45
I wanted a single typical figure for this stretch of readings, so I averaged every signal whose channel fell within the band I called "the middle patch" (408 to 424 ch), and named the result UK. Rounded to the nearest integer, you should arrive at 175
